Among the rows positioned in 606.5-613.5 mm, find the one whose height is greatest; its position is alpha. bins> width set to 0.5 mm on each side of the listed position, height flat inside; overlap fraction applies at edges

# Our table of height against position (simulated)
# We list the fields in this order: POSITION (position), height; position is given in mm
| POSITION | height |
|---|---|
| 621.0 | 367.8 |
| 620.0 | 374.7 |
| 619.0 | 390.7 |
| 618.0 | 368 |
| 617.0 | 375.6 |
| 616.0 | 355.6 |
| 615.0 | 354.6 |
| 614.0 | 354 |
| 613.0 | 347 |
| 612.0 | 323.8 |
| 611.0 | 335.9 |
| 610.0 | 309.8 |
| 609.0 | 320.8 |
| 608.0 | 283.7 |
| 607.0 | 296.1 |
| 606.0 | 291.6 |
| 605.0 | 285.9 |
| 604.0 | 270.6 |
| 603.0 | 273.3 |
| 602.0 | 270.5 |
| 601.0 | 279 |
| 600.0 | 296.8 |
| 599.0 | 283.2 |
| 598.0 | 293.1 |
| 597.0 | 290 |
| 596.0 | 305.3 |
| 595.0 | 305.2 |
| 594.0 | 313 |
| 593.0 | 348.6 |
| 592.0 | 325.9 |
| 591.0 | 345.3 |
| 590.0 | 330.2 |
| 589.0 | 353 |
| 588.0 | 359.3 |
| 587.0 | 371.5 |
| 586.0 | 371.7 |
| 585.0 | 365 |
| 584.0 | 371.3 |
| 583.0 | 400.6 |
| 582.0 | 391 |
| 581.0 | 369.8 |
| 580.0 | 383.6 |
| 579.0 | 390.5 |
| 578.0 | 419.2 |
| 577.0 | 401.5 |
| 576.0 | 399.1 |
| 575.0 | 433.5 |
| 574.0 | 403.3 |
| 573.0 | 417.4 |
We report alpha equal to 613.0 mm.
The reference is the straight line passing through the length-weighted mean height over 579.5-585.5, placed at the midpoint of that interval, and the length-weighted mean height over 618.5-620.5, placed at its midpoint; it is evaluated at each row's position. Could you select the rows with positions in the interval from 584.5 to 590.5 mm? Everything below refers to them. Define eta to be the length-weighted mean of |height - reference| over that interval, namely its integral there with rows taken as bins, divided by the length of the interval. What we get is 22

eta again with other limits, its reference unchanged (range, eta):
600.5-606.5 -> 103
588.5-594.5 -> 45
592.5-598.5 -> 72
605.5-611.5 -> 76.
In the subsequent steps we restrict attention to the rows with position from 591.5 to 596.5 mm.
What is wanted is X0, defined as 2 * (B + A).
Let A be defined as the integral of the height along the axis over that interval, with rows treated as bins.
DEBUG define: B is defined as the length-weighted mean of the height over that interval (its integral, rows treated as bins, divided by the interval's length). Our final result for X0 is 3835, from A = 1598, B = 320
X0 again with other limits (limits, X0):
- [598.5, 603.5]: 3367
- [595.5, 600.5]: 3524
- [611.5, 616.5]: 4164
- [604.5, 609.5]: 3547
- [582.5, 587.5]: 4512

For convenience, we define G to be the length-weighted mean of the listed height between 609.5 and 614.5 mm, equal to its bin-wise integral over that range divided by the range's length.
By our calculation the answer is 334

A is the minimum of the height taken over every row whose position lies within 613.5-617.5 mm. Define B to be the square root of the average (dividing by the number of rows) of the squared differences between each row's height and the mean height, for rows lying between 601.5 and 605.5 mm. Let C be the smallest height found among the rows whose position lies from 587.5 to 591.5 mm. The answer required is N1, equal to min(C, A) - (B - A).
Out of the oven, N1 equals 678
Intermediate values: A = 354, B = 6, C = 330.2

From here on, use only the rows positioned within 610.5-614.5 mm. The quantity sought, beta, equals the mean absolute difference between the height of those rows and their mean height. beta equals 10.3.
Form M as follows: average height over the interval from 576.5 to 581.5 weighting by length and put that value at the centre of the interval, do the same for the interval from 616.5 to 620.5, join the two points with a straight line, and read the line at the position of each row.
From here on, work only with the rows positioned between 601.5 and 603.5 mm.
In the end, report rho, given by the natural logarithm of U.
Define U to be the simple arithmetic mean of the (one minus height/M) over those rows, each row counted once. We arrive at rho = -1.2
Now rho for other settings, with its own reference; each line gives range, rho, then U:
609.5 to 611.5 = -1.9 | 0.15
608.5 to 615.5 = -2.1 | 0.12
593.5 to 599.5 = -1.5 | 0.23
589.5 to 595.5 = -1.9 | 0.15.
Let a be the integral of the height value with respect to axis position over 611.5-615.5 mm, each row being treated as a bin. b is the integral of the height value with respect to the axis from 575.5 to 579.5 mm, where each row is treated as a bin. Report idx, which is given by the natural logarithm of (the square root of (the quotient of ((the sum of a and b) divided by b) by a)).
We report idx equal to -3.31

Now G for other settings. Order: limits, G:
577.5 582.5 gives 391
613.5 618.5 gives 362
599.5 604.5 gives 278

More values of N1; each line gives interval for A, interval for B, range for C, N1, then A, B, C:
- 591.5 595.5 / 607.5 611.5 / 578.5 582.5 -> 591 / 305.2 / 19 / 369.8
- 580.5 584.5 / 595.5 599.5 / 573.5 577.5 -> 732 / 369.8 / 8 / 399.1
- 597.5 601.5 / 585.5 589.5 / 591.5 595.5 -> 550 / 279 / 8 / 305.2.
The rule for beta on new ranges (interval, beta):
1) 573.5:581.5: 14.3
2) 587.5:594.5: 14.0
